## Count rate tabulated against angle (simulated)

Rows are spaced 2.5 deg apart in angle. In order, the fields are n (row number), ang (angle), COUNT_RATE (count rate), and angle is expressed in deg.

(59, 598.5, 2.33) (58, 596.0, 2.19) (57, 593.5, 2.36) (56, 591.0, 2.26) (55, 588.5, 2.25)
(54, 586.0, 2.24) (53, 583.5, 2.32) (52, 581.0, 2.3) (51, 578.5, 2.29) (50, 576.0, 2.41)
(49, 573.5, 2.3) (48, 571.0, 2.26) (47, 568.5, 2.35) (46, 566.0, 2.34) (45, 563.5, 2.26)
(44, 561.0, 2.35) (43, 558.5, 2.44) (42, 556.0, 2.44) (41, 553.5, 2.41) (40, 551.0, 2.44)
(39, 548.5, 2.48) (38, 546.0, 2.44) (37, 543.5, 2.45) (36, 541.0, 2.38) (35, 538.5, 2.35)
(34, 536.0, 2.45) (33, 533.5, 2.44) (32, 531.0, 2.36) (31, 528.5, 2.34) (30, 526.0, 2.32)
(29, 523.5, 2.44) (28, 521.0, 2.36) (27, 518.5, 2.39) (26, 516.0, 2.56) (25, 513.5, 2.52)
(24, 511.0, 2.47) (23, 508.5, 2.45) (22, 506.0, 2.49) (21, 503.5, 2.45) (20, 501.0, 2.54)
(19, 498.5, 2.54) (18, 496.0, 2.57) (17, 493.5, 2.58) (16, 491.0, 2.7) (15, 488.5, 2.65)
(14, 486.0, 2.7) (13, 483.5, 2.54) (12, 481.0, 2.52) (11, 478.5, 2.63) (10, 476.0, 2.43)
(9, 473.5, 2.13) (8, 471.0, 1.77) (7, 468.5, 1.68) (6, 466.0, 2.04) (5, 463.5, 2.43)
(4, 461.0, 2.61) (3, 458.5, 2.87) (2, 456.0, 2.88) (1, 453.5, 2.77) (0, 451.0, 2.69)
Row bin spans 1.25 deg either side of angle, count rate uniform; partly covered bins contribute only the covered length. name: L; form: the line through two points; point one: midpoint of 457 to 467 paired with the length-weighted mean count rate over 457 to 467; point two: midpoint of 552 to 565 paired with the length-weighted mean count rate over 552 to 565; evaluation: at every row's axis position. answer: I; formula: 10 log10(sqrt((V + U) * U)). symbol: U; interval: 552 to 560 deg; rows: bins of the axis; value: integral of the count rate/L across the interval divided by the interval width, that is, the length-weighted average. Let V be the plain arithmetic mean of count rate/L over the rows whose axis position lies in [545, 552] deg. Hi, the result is 1.59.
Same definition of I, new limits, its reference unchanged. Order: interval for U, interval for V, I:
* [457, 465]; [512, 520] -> 1.68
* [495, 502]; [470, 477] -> 1.45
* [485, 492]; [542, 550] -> 1.80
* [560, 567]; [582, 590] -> 1.39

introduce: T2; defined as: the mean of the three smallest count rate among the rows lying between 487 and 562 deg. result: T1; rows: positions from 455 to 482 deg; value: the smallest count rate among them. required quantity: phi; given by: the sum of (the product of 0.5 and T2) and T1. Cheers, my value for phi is 2.85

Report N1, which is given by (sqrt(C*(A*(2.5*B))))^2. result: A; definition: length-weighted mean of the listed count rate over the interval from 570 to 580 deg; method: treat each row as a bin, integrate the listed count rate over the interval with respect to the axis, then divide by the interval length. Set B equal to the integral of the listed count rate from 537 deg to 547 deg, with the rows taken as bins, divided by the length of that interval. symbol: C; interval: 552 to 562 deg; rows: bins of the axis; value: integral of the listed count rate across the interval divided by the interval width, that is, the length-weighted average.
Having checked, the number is 34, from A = 2.32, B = 2.41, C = 2.41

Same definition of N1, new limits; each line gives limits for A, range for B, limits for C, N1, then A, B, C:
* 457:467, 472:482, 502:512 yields 37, 2.51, 2.41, 2.47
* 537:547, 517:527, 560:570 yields 33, 2.41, 2.38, 2.32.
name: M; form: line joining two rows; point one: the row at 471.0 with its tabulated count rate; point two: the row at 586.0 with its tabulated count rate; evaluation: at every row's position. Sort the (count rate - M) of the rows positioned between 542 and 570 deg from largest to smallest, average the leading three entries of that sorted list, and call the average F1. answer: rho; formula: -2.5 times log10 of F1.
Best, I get 1.05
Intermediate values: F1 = 0.38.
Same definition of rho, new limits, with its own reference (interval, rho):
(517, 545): 0.91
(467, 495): 0.18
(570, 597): 2.16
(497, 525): 0.49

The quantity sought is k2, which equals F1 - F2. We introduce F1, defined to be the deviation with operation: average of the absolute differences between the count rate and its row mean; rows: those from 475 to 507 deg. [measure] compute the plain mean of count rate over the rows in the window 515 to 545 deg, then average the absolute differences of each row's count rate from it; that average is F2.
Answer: 0.01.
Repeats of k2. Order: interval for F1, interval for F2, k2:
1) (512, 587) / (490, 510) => 0.01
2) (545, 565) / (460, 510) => -0.16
